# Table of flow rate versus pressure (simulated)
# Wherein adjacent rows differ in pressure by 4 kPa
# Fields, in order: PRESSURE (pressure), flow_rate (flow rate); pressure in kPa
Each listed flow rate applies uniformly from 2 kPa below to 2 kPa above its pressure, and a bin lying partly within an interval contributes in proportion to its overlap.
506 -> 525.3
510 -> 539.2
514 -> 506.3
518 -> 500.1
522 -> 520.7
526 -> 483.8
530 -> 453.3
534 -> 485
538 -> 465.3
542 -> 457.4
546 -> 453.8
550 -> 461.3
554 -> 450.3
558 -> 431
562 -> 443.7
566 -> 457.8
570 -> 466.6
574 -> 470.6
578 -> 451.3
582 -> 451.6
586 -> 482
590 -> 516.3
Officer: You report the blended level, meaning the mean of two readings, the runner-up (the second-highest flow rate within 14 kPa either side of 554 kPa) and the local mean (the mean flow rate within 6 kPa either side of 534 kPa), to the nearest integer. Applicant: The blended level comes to 463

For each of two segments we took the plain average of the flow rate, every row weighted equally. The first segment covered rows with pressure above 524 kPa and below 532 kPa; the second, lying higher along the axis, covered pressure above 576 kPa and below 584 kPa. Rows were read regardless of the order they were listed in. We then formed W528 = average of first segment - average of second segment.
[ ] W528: 17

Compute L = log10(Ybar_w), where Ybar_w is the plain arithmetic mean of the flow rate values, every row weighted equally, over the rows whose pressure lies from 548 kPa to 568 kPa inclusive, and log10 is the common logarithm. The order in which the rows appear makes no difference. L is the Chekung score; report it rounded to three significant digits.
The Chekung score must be 2.65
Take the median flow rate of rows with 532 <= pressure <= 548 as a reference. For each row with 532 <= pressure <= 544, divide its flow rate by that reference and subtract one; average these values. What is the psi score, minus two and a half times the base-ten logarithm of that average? 4.4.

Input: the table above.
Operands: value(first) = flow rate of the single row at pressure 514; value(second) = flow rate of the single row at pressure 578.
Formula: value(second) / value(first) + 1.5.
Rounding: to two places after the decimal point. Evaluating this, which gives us 2.39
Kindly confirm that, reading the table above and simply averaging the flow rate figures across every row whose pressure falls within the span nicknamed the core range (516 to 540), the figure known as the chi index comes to 485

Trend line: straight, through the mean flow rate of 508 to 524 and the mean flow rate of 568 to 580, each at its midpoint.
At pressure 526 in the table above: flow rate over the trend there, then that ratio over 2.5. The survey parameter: 0.381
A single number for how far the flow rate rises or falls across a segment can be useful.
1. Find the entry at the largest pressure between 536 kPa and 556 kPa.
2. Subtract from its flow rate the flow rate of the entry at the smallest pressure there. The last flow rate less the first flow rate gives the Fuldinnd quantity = -15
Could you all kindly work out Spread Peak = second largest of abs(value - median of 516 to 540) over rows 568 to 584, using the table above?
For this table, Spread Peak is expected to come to 33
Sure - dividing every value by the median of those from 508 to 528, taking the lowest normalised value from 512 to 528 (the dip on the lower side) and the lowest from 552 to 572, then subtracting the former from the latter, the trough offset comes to -0.10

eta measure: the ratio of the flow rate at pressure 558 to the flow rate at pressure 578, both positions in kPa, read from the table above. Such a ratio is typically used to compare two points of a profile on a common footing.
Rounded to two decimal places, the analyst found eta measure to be 0.96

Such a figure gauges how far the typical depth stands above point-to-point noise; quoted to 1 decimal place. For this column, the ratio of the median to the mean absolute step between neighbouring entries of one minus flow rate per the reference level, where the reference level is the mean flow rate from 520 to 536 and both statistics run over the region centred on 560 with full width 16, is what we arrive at 2.5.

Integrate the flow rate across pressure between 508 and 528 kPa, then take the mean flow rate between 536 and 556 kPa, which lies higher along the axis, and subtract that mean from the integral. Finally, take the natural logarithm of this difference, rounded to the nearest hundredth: 9.18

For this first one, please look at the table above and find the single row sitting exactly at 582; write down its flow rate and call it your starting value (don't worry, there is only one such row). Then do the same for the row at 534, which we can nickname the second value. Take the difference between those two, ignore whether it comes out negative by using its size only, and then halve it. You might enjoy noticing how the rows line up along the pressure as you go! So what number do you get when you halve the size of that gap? 16.7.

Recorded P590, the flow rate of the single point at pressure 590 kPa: 516.3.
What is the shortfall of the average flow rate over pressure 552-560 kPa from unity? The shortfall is -440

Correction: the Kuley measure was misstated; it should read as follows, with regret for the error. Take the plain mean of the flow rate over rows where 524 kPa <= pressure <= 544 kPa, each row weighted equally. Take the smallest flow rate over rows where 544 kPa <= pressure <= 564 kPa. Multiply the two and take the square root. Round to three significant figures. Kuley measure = 450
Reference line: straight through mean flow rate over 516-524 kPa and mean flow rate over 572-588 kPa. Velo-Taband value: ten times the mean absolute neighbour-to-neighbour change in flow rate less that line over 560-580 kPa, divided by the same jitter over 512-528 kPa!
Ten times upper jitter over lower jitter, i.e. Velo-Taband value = 6.5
